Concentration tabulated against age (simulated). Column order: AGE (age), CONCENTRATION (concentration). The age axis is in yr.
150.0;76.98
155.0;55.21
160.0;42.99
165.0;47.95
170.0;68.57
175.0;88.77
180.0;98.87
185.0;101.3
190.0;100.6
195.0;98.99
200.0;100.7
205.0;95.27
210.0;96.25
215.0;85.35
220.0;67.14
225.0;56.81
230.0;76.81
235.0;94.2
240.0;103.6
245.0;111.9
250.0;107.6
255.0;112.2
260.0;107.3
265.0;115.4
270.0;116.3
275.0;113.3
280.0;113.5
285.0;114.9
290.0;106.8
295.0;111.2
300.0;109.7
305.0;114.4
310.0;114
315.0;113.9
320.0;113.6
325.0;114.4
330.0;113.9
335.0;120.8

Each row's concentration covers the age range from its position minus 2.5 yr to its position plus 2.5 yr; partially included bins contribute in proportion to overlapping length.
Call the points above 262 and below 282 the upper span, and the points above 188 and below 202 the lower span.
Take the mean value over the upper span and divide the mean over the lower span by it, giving 0.87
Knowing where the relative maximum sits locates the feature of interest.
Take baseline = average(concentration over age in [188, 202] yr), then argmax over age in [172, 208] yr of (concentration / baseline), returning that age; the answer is 185.0 yr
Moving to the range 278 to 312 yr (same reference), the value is 285.0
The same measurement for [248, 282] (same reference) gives 270.0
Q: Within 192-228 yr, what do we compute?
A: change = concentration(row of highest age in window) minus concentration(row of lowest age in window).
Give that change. -42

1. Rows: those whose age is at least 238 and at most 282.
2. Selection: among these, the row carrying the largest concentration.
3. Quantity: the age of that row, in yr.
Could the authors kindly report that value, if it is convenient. 270.0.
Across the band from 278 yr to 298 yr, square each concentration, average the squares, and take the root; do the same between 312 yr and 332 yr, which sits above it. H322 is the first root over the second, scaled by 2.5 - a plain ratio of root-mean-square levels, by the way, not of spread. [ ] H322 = 2.45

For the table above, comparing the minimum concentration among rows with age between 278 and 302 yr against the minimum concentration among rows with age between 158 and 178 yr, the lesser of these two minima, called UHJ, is 43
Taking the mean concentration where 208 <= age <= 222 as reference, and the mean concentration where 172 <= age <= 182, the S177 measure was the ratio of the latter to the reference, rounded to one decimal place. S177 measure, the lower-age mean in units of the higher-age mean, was 1.1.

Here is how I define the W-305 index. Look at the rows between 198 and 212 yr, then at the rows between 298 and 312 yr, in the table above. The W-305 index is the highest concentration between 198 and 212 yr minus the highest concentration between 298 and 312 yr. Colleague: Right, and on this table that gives -14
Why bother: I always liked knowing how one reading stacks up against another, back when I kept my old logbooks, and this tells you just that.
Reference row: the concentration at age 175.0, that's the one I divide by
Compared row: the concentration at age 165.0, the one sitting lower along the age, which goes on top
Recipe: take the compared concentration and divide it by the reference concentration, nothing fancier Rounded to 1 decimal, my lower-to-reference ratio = 0.5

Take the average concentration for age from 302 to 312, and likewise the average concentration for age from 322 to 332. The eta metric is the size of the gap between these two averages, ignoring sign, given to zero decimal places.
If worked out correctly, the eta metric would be 0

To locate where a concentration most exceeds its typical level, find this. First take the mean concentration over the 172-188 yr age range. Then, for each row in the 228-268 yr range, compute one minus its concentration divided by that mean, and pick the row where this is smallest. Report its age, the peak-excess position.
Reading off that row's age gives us 265.0 yr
